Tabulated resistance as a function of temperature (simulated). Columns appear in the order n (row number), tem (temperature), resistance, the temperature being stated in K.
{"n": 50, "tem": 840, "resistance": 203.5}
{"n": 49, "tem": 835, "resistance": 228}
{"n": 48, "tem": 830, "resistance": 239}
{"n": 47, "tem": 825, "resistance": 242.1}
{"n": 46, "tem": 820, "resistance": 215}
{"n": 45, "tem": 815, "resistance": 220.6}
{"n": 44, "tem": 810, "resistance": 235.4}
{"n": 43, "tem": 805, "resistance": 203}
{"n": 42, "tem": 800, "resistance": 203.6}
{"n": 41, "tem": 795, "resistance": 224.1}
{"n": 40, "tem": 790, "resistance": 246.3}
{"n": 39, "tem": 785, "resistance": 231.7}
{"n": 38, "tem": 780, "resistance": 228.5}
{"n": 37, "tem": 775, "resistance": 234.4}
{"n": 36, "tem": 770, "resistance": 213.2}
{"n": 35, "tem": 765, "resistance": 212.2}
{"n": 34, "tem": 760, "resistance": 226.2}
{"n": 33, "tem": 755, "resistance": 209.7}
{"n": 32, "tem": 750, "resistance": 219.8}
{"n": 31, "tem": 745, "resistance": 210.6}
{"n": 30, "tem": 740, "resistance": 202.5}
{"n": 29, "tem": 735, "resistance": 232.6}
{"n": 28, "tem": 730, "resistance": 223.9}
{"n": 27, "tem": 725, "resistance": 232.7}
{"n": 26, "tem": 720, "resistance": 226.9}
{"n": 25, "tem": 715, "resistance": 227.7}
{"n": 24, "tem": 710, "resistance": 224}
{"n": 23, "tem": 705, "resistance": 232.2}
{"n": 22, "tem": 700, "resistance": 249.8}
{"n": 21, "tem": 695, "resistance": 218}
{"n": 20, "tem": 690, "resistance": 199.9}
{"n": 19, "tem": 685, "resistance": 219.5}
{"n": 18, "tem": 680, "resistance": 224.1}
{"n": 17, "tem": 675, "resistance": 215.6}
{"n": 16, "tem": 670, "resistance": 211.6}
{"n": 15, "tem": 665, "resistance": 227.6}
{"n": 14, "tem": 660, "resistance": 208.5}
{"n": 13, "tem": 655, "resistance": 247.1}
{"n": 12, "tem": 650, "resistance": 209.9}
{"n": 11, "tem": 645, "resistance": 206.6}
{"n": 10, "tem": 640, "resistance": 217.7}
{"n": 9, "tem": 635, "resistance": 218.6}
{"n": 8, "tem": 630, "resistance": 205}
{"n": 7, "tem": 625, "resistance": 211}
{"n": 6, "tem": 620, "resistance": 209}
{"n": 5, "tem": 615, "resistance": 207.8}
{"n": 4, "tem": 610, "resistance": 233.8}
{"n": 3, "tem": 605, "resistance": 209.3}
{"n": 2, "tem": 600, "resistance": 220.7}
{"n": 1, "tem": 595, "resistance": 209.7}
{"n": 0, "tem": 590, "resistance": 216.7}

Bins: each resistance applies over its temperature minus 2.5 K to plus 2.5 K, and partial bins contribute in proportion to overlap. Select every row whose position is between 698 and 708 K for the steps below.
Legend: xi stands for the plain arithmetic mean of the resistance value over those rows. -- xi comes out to 241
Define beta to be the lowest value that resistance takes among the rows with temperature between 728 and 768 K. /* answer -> 202.5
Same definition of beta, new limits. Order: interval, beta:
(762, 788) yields 212.2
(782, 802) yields 203.6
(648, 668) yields 208.5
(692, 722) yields 218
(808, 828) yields 215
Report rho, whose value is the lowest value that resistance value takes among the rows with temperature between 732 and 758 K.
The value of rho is 202.5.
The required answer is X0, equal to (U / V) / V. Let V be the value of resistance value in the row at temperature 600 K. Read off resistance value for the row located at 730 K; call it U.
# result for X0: 0.0046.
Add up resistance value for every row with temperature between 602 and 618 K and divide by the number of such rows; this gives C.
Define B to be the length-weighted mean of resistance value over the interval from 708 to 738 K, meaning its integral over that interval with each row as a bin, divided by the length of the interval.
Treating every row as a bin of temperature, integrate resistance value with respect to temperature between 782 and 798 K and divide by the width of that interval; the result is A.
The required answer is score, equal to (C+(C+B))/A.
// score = 2.84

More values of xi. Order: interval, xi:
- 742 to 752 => 215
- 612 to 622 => 208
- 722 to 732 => 228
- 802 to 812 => 219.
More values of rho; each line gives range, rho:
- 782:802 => 203.6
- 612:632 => 205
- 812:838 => 215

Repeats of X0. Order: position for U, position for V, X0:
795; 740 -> 0.0055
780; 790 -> 0.0038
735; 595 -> 0.0053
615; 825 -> 0.0035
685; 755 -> 0.0050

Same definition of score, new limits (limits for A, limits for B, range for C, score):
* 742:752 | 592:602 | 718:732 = 3.13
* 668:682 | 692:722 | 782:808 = 3.10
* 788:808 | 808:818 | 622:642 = 2.98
